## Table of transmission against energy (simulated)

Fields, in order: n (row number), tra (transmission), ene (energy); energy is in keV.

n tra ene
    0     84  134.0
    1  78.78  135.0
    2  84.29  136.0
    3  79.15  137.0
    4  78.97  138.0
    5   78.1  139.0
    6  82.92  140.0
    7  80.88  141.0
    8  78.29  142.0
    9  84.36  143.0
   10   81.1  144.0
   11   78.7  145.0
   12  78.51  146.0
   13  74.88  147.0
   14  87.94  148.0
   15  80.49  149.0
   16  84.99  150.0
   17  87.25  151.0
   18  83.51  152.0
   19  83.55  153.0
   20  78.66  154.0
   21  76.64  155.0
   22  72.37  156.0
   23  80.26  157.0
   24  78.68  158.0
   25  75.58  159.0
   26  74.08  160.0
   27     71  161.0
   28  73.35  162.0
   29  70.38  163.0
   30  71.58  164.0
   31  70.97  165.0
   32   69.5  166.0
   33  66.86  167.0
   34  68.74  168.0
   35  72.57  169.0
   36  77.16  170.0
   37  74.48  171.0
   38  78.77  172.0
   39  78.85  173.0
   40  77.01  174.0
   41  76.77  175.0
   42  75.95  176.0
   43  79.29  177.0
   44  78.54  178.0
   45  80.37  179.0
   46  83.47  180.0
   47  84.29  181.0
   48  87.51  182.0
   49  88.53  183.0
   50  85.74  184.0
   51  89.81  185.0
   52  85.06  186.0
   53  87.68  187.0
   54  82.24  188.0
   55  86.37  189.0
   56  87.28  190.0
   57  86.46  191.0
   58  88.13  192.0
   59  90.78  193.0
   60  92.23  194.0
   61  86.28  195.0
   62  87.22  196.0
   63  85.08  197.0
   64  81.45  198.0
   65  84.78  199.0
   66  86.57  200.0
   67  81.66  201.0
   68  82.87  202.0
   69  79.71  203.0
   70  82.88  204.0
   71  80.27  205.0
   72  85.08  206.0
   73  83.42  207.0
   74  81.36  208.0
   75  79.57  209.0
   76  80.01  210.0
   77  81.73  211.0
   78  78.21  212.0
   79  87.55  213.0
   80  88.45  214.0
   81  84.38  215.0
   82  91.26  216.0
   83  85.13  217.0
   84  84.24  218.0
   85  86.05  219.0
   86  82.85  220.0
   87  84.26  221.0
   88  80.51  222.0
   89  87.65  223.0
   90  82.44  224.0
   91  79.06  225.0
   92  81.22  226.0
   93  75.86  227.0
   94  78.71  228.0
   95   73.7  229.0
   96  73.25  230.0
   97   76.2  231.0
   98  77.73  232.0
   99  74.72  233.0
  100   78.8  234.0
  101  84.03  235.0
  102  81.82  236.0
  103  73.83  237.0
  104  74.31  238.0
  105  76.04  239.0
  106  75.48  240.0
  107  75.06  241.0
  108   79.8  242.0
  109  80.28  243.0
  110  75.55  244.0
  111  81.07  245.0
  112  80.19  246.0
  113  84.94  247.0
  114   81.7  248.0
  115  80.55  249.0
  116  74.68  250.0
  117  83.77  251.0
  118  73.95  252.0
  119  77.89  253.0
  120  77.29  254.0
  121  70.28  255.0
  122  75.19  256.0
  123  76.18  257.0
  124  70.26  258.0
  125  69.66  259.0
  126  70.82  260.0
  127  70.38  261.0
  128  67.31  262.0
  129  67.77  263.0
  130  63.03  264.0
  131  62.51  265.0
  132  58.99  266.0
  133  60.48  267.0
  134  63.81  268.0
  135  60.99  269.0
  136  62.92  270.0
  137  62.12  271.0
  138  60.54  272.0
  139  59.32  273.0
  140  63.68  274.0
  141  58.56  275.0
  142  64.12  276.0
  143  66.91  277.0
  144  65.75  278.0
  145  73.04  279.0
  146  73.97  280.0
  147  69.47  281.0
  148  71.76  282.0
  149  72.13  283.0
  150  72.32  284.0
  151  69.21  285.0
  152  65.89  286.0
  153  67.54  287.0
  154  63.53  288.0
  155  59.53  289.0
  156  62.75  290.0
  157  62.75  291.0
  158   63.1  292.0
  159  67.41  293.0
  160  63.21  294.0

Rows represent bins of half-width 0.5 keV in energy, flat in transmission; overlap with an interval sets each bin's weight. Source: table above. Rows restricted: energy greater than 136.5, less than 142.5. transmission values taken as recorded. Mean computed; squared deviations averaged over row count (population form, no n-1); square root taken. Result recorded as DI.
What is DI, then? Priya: 1.7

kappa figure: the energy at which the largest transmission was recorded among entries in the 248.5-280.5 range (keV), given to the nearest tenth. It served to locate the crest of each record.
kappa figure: 251.0 keV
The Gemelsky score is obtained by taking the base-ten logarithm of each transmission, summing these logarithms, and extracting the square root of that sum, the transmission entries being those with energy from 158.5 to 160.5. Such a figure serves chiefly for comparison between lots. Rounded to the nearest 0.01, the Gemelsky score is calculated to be 1.94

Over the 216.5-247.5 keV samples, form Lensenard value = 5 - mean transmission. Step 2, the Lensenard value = -75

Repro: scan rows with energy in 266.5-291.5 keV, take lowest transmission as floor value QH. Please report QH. 58.56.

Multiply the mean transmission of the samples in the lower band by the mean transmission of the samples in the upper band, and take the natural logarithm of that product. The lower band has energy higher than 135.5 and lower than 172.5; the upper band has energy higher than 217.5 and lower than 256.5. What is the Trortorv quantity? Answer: 8.72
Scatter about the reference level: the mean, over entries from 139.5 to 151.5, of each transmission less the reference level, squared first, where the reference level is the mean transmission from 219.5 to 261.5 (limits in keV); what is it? 30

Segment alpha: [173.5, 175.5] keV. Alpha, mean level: 76.9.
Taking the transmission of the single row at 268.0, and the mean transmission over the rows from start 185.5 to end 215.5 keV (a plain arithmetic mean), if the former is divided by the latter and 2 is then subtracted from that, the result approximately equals -1.24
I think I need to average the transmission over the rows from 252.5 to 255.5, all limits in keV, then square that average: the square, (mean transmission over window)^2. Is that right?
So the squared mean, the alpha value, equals 5648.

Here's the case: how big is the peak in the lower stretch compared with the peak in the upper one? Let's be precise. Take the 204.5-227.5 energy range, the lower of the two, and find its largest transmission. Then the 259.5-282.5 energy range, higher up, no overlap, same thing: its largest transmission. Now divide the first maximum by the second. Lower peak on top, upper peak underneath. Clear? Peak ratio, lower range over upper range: 1.23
